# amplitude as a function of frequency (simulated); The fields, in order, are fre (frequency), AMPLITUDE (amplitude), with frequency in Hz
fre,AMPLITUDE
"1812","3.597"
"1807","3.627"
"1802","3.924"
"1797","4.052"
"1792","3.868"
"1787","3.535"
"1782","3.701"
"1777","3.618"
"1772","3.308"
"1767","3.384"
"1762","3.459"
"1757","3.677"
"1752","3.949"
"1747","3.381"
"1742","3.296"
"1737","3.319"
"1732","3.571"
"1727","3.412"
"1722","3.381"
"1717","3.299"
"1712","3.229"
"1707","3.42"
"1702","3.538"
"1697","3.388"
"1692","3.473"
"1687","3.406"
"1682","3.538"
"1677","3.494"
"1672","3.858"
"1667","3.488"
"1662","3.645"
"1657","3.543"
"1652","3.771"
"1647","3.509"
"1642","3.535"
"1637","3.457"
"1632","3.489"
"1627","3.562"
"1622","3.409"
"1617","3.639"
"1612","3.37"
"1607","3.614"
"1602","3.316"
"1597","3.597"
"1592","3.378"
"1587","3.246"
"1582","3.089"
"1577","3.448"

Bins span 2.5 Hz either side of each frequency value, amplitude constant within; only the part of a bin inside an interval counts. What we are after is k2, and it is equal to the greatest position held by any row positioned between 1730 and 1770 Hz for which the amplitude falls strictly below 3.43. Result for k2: 1767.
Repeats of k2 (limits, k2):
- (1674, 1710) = 1707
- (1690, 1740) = 1737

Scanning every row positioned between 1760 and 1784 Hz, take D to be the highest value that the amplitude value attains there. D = 3.701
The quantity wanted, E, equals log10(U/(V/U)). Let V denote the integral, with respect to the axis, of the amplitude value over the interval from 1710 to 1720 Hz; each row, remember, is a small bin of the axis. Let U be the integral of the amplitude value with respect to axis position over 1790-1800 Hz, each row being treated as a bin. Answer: 1.681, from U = 40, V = 32.7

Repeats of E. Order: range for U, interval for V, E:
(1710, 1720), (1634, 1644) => 1.486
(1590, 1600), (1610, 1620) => 1.539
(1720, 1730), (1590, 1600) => 1.522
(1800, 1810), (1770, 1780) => 1.608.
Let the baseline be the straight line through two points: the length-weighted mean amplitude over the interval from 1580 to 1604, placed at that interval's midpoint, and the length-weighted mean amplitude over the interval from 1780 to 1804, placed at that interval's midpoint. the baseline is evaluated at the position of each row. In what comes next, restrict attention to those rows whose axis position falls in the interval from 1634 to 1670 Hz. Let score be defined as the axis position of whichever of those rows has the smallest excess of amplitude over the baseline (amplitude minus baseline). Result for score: 1667 Hz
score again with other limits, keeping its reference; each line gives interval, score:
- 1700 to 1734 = 1712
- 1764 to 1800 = 1772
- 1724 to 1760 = 1742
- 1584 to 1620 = 1587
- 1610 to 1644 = 1612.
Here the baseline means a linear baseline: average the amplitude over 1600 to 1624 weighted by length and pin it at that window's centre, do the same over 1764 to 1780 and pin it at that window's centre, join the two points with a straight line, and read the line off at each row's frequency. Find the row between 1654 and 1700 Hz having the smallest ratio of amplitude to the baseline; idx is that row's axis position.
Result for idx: 1697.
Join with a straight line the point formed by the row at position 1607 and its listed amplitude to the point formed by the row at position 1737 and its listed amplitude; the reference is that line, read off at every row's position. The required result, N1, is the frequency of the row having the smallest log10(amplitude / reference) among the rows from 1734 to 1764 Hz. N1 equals 1742 Hz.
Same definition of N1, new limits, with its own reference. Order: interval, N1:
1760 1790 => 1772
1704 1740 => 1712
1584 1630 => 1587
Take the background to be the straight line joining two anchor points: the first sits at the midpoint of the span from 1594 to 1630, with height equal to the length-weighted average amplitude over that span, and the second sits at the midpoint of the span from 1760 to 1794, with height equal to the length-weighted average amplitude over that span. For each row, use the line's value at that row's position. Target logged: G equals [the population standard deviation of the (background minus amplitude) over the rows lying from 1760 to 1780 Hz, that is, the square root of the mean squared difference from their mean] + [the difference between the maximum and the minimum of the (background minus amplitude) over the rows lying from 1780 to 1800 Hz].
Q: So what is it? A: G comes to 0.63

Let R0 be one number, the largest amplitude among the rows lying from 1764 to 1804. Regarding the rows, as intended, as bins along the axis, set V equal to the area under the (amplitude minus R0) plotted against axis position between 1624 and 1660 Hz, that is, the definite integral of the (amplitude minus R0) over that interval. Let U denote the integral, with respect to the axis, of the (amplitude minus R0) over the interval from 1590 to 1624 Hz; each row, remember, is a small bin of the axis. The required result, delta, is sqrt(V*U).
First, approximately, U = -20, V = -18.0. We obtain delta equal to 18.8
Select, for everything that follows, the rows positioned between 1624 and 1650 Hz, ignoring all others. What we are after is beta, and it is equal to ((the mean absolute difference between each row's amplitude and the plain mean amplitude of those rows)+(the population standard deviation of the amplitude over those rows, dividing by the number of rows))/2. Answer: 0.03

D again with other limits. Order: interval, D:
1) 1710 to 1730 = 3.412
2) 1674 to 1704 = 3.538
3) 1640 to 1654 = 3.771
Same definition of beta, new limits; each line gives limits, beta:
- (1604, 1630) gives 0.11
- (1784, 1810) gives 0.18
